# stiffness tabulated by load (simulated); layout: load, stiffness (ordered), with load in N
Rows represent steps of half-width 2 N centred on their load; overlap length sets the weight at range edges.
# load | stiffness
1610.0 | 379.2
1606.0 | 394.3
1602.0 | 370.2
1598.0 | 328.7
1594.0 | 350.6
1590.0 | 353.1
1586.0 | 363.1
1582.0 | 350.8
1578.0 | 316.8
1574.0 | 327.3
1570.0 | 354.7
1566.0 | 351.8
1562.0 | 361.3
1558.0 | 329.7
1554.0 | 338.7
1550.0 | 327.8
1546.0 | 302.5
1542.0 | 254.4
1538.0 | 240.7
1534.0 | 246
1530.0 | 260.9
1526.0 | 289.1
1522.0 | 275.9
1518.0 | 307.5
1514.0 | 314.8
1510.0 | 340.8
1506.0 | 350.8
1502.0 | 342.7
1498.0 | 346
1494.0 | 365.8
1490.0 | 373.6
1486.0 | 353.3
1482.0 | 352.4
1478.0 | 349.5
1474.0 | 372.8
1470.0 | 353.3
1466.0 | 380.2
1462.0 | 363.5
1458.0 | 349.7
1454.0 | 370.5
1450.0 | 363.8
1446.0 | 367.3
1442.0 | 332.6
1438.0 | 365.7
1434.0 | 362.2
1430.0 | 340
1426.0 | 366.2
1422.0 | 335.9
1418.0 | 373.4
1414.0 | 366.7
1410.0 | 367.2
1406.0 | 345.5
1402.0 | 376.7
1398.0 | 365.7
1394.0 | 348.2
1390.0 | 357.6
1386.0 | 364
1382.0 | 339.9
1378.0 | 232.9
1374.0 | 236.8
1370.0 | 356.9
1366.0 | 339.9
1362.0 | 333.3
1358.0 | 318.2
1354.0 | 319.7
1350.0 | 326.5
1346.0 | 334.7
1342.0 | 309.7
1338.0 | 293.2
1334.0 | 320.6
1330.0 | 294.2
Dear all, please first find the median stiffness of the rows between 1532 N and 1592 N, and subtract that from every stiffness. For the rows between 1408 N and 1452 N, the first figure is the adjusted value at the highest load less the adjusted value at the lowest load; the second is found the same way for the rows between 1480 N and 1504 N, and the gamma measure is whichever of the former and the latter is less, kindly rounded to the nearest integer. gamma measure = -10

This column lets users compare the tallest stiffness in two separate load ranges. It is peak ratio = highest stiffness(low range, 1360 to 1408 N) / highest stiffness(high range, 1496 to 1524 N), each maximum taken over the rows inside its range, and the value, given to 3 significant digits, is 1.07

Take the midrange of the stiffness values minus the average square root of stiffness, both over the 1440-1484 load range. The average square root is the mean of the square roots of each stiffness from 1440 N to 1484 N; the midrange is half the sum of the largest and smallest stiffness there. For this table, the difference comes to 337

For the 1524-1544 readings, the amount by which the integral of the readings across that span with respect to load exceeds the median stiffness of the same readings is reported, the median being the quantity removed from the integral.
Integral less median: 4910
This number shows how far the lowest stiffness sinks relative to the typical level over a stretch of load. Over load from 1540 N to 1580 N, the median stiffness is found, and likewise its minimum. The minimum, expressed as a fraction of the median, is 0.77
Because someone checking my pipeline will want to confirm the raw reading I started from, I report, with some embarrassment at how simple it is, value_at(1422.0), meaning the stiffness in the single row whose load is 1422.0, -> 335.9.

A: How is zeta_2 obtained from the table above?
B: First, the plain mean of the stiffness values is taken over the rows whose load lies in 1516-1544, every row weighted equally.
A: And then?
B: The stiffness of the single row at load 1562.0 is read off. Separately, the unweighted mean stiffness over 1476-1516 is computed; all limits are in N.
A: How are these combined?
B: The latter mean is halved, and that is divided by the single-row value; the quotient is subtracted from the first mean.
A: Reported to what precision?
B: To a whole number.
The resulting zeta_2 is 267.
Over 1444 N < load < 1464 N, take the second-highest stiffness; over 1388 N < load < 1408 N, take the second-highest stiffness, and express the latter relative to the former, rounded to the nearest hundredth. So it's 1.00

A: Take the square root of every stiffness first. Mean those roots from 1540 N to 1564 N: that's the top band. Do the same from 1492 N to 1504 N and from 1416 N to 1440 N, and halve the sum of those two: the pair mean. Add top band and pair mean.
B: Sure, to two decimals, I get 36.66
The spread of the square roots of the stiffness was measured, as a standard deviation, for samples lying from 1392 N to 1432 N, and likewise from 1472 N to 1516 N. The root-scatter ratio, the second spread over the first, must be 1.1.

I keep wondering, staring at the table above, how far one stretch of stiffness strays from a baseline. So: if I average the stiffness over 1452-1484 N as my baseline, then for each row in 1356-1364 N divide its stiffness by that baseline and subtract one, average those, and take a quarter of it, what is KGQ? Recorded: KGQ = -0.025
